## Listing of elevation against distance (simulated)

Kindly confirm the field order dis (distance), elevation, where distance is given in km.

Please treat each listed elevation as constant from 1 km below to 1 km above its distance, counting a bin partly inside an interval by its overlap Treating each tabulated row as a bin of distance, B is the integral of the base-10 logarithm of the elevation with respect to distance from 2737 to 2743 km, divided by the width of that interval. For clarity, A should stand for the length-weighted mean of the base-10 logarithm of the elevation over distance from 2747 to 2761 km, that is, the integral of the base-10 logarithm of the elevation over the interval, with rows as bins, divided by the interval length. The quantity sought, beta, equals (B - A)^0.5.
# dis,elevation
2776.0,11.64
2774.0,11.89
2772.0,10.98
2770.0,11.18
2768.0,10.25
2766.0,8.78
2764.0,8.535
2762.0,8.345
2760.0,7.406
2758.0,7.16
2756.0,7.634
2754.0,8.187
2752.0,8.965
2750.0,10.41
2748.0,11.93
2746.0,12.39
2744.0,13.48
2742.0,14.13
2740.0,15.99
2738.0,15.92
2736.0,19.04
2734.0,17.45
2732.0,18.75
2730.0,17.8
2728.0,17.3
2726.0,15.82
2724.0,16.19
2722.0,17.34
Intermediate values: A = 0.94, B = 1.19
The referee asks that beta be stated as 0.50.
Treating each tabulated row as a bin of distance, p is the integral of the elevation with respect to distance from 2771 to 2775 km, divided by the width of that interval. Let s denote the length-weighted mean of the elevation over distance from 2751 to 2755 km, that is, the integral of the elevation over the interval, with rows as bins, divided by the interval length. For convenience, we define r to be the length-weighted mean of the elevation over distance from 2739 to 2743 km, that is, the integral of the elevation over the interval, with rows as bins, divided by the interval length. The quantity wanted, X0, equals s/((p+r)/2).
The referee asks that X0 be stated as 0.6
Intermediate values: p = 11.4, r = 15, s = 9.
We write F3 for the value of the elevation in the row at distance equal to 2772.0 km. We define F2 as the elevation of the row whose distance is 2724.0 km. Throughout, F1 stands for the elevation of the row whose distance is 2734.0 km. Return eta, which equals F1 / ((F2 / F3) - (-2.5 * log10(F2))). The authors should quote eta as 3.9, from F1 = 17.45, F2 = 16.19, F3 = 10.98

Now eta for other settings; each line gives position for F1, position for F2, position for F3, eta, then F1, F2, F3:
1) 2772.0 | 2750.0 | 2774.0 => 3.2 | 10.98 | 10.41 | 11.89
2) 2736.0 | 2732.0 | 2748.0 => 4.0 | 19.04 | 18.75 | 11.93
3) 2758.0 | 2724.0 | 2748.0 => 1.6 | 7.16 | 16.19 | 11.93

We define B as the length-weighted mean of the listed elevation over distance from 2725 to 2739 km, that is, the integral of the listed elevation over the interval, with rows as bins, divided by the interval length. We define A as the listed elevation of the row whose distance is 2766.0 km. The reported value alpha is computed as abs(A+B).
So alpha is 26.2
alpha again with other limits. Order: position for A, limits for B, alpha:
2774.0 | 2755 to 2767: 19.9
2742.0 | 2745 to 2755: 24.5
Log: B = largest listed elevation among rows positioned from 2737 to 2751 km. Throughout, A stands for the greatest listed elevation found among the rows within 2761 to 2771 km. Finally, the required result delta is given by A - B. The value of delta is -5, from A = 11.18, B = 15.99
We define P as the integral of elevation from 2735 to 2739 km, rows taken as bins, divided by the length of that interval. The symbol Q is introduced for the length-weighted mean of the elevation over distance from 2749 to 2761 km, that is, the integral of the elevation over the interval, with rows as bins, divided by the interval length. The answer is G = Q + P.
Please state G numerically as 26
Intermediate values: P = 17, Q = 8.3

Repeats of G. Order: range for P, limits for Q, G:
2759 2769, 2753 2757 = 17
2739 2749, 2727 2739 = 31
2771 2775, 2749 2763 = 20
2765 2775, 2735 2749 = 25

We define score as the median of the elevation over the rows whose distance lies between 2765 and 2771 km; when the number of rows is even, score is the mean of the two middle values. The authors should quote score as 10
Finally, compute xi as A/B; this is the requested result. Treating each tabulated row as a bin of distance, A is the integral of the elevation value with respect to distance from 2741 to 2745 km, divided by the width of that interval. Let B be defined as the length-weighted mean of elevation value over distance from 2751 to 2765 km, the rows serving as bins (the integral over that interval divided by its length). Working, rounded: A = 14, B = 8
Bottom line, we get 1.72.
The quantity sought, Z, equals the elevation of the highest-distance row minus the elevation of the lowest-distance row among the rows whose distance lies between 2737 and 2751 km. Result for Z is -6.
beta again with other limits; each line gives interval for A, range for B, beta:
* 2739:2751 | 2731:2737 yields 0.39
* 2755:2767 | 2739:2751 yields 0.46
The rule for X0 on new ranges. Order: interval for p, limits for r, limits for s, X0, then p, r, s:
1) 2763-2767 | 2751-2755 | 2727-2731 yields 2.0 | 8.7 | 9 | 18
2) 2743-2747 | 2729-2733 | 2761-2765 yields 0.5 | 12.9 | 18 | 8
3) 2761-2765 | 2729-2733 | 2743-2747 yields 1.0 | 8.4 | 18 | 13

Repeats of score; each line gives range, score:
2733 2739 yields 17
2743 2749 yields 12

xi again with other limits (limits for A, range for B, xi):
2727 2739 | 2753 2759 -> 2.31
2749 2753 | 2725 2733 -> 0.56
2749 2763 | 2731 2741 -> 0.48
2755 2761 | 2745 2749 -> 0.61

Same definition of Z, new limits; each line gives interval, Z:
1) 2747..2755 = -4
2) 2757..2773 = 4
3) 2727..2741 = -1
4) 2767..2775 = 2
